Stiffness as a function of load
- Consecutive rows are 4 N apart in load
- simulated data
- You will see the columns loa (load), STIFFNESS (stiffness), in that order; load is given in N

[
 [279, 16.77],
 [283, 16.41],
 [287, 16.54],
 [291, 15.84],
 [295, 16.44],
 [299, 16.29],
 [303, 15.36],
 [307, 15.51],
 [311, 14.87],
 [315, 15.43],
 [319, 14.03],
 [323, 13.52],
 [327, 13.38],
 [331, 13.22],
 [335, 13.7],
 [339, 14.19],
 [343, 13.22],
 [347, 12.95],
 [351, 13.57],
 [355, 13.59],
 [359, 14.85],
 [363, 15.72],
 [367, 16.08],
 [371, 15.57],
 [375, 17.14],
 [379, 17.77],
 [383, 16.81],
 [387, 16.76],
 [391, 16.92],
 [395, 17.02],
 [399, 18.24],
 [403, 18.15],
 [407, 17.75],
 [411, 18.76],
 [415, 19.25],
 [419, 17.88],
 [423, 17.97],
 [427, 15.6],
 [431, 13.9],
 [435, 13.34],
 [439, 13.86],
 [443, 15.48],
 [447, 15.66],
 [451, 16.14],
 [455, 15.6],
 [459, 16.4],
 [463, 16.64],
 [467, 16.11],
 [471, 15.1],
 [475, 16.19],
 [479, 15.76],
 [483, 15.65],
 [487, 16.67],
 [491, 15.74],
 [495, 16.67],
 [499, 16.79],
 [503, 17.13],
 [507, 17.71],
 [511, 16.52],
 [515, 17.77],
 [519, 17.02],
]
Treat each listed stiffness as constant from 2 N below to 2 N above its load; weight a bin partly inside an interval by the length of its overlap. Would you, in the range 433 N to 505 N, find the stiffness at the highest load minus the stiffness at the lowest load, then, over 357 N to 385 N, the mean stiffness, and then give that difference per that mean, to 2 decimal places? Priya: 0.23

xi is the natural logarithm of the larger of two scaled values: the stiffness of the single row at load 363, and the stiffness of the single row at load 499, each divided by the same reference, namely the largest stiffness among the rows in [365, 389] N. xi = -0.057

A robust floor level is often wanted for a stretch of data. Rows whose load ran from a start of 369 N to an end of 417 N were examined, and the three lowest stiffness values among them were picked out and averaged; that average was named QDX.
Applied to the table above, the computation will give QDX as 16.4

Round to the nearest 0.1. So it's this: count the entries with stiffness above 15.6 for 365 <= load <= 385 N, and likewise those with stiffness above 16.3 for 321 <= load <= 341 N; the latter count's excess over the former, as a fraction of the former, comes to -1.0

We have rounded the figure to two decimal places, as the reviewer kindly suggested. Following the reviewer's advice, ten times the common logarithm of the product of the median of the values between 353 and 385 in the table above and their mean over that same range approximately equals 24.04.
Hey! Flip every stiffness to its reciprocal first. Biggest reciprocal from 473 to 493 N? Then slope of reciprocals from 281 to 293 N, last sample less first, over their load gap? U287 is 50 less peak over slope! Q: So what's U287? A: -183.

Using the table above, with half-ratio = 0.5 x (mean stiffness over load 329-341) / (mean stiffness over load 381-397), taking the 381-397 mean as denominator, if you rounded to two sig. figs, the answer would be 0.41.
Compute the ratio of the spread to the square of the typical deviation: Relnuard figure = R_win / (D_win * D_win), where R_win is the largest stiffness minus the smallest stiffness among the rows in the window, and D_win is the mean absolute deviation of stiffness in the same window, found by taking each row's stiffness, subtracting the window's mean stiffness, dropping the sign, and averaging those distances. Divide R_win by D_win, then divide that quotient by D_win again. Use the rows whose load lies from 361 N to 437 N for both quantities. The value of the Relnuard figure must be 4.2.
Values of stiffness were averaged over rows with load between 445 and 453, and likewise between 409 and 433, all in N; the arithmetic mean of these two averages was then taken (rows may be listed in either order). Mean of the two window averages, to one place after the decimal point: 16.6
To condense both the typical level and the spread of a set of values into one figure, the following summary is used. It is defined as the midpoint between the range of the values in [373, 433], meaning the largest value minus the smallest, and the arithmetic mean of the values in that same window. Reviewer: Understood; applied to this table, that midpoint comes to 11.3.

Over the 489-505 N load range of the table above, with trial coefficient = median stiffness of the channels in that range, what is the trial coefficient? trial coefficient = 16.7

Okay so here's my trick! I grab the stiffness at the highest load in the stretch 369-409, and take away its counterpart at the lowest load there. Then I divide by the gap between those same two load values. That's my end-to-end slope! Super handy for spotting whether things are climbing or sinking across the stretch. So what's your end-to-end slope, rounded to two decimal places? 0.06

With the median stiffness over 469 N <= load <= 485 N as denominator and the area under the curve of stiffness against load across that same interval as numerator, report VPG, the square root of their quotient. 4.00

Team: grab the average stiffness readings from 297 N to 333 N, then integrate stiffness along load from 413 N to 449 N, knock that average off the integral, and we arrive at 557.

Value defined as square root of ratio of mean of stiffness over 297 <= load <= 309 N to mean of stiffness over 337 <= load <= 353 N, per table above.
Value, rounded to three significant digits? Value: 1.08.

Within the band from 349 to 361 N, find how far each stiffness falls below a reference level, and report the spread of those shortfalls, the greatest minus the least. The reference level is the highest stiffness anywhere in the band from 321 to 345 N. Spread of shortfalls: 1.28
